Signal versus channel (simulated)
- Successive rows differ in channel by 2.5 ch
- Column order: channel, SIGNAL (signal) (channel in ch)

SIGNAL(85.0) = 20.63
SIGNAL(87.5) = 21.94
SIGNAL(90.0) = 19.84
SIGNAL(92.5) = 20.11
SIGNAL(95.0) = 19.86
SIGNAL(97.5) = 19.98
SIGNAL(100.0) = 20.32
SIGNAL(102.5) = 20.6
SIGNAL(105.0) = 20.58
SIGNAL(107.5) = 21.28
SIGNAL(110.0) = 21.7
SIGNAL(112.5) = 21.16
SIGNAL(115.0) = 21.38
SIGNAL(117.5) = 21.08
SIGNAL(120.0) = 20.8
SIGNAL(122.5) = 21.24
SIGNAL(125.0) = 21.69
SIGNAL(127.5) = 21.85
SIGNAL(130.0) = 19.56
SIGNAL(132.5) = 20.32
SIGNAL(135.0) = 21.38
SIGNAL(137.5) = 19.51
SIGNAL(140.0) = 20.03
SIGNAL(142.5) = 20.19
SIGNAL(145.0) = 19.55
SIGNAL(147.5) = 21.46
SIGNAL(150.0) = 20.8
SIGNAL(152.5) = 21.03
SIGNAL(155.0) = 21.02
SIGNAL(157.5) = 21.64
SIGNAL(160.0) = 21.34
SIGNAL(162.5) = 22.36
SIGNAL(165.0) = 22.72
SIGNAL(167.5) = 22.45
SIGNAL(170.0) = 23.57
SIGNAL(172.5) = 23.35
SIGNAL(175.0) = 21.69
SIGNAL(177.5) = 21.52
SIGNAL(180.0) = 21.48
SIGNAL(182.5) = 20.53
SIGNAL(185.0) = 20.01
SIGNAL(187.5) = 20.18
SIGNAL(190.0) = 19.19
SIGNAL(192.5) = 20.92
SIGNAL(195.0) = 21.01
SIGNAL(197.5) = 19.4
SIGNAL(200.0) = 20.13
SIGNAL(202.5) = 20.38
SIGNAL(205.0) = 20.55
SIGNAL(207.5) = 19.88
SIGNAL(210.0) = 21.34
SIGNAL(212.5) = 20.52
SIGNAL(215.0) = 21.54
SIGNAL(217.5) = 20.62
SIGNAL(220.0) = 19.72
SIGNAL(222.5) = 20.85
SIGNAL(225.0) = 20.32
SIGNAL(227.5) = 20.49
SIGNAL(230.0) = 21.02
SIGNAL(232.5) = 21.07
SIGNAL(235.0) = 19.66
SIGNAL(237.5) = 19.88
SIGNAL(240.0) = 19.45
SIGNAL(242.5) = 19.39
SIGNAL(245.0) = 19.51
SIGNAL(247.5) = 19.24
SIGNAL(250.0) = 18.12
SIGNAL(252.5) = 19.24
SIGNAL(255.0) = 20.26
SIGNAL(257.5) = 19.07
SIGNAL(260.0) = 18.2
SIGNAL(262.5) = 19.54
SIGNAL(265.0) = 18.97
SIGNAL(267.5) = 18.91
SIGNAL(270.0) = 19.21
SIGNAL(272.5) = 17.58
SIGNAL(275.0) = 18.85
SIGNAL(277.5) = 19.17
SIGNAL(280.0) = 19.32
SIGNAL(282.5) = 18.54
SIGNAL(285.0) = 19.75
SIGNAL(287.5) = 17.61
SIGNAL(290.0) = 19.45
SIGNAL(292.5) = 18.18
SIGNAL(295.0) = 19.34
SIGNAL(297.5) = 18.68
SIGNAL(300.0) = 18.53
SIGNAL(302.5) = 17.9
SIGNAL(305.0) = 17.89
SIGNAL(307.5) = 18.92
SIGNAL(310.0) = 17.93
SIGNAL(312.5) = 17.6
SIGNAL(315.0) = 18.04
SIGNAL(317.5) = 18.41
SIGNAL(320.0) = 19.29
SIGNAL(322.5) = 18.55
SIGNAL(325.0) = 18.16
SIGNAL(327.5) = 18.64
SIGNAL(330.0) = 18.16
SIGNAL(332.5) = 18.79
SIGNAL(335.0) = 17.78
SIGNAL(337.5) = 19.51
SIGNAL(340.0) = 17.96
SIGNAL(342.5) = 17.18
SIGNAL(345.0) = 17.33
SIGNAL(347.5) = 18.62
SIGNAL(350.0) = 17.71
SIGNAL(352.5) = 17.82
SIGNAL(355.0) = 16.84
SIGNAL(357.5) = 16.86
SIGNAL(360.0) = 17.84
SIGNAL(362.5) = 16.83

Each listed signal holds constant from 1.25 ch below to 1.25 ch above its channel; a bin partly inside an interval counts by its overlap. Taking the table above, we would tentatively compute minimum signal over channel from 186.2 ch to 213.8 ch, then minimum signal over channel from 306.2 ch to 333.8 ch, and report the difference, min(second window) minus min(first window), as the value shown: -1.6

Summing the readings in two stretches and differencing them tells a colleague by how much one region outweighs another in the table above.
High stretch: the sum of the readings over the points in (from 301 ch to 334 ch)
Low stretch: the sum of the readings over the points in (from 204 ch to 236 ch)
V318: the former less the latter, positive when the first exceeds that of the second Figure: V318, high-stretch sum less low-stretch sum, -29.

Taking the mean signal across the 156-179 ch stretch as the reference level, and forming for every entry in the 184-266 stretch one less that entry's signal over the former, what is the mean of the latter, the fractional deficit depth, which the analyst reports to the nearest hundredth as 0.10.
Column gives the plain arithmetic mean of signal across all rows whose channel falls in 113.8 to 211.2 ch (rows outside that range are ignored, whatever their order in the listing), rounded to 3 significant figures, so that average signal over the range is 21.0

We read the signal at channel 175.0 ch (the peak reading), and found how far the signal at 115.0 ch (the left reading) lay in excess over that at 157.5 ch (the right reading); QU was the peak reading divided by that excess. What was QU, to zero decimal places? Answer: -83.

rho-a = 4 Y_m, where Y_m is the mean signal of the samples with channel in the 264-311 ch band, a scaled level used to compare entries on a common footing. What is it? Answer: 75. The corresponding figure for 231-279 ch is 77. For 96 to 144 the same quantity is 83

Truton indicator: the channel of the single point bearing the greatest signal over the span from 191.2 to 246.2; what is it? 215.0 ch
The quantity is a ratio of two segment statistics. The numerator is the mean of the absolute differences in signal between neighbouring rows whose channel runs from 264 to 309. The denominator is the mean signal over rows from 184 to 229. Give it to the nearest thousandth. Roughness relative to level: 0.042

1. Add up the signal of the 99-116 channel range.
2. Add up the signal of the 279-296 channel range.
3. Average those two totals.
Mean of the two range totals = 140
